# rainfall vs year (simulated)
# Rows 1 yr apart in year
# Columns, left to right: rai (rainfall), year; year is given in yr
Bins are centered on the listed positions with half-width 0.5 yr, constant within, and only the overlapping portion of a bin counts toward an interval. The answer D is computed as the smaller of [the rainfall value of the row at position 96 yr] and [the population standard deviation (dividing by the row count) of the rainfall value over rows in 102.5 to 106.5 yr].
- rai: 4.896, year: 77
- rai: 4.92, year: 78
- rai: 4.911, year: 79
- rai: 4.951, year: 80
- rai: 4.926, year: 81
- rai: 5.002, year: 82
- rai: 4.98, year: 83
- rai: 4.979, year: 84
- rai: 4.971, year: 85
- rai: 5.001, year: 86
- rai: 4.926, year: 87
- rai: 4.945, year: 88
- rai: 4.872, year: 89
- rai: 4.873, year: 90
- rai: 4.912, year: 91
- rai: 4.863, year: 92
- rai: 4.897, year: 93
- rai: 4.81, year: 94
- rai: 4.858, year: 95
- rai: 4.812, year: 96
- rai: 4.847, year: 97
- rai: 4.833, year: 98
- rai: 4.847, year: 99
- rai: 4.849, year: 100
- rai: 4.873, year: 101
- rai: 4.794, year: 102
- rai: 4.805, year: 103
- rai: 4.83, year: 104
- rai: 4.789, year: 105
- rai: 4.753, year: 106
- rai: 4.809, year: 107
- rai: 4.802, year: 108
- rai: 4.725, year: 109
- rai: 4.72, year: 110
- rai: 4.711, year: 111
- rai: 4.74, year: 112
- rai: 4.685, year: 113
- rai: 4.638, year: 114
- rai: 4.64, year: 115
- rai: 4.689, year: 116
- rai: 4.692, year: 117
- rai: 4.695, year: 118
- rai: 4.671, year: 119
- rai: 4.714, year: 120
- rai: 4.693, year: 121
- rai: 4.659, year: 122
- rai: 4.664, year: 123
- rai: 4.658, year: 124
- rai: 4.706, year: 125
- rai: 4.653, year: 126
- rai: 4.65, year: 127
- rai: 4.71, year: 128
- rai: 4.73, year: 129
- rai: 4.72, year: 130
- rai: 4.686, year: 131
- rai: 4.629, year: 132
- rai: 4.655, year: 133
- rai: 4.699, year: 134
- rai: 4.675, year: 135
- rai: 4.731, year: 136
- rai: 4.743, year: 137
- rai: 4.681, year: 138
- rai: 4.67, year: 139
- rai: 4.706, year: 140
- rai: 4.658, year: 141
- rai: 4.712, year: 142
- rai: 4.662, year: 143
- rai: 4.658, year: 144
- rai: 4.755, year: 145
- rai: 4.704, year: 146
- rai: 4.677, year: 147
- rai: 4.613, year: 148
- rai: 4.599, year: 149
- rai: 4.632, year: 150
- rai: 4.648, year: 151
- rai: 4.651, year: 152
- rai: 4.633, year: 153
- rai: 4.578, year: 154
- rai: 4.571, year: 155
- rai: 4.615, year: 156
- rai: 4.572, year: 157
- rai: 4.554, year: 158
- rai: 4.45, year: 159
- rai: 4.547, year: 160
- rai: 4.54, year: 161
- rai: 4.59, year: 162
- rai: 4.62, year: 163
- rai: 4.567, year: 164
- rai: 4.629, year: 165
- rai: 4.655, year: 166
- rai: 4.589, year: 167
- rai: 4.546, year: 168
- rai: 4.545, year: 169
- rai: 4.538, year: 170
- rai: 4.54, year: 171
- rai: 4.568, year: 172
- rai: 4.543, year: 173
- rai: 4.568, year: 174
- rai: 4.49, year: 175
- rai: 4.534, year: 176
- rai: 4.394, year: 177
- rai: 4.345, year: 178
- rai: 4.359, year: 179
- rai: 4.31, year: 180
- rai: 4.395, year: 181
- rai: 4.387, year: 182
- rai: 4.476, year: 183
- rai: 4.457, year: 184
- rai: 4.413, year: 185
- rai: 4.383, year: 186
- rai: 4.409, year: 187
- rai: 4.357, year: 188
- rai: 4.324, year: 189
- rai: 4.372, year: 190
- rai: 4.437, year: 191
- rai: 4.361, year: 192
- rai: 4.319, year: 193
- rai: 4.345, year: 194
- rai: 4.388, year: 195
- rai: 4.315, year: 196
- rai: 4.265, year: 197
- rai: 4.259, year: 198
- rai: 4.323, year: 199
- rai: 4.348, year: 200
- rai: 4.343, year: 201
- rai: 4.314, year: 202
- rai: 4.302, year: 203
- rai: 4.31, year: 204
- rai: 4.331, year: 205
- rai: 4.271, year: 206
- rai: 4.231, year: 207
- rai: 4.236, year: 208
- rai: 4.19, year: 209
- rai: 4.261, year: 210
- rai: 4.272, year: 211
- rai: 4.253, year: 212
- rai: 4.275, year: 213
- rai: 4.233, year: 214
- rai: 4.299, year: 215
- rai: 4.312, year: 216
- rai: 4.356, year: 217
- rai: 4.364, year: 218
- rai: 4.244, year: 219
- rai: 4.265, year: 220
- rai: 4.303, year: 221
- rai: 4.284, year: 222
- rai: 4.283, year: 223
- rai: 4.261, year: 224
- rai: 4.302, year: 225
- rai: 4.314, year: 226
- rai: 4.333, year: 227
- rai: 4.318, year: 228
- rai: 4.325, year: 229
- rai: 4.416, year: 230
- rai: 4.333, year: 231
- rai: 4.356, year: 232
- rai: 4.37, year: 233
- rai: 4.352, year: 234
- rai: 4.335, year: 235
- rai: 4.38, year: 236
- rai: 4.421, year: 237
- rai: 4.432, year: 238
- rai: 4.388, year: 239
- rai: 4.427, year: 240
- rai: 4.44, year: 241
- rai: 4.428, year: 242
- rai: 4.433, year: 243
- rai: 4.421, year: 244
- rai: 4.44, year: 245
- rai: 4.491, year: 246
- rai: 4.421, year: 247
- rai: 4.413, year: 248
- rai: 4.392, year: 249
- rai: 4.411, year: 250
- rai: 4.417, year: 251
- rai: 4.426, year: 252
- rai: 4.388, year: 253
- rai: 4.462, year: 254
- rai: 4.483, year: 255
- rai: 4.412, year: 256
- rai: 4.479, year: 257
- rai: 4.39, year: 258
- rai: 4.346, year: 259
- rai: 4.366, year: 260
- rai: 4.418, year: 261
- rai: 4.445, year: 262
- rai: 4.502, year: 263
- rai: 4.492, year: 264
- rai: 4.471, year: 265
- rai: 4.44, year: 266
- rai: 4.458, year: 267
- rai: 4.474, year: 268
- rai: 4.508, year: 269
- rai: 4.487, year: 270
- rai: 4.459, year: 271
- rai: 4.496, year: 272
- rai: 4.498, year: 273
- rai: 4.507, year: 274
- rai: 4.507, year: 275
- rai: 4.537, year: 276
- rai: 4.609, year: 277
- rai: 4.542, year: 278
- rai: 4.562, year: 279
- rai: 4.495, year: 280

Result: 0.028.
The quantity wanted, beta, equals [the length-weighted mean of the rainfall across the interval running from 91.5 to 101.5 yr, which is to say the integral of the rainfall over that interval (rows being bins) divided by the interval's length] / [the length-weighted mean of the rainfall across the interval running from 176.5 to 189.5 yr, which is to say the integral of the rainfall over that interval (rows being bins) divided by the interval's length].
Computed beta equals 1.11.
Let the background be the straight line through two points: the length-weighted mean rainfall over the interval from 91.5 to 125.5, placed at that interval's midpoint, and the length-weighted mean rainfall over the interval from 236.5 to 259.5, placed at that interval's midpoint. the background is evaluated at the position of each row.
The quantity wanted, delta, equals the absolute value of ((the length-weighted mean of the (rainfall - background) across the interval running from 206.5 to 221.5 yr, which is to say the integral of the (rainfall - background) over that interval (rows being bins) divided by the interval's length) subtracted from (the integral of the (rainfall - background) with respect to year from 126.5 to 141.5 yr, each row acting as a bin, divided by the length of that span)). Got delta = 0.23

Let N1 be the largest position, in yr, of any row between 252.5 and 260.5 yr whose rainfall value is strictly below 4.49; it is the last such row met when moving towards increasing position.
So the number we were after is 260 yr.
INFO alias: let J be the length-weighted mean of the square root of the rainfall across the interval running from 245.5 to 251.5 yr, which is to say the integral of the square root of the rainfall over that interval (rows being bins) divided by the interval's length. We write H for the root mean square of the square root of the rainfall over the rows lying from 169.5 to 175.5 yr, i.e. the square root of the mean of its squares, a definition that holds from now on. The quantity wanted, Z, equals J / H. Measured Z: 0.987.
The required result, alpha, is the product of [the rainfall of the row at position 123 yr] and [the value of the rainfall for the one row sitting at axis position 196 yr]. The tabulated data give 20.1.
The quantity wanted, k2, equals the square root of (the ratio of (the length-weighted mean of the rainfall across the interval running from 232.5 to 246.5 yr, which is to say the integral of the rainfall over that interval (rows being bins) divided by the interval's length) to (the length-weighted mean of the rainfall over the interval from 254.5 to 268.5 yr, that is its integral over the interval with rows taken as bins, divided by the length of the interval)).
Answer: 1.00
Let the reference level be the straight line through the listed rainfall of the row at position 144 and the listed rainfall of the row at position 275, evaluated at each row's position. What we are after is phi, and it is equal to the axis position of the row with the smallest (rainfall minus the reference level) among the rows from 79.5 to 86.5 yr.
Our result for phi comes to 81 yr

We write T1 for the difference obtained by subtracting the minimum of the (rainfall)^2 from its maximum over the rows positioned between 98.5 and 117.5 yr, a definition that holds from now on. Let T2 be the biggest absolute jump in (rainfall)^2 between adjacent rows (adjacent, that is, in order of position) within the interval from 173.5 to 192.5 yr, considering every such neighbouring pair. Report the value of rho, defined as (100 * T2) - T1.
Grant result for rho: 123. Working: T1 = 2.24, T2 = 1.25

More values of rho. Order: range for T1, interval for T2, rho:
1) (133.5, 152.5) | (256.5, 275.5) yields 77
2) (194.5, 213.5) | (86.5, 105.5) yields 83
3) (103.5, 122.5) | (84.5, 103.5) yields 83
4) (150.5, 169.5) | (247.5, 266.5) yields 77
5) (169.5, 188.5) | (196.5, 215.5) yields 58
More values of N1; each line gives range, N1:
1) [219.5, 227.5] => 227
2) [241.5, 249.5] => 249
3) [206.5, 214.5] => 214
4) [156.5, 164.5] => 159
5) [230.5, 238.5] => 238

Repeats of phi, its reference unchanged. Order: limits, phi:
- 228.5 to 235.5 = 229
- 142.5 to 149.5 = 149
